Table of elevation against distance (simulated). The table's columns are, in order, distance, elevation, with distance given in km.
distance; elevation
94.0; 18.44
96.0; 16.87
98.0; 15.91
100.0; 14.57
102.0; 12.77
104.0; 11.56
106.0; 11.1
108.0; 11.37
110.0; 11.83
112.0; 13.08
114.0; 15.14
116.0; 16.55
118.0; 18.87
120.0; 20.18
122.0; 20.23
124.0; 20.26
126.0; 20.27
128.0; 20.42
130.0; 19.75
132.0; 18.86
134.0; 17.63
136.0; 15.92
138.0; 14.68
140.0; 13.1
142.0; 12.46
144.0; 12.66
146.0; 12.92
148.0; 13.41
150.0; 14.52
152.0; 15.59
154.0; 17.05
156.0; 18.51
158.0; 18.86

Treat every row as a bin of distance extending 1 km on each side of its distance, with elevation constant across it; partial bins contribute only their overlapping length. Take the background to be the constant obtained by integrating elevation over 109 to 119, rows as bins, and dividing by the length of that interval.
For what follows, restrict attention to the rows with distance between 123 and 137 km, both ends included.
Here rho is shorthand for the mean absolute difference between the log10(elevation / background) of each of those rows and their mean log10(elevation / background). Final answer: 0.03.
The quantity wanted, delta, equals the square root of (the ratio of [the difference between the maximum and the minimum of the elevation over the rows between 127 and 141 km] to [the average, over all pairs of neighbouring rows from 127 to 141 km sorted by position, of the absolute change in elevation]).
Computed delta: 2.4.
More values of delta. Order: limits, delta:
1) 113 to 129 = 2.6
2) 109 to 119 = 2.0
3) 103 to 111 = 1.4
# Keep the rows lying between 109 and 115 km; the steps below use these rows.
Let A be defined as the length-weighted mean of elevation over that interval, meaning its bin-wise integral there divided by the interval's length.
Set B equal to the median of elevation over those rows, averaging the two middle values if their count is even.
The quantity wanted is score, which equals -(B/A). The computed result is -0.98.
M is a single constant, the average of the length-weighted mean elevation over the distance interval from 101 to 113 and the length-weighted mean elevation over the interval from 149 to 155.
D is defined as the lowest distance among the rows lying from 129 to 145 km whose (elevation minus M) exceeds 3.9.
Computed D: 130.0 km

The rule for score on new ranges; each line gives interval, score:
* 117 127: -1.01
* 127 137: -1.02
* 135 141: -1.01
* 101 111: -0.99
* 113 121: -1.00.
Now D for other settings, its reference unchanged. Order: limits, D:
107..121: 118.0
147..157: 156.0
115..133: 118.0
